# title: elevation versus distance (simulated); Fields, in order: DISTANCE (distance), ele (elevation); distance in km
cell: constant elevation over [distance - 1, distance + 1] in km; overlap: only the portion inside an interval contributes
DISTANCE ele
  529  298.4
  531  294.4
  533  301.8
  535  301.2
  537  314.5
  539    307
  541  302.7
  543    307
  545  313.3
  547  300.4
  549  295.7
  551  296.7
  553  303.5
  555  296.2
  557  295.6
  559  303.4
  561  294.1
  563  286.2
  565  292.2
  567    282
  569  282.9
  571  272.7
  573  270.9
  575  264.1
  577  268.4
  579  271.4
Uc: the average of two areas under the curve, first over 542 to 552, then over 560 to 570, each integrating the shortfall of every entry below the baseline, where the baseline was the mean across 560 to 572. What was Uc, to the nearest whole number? -100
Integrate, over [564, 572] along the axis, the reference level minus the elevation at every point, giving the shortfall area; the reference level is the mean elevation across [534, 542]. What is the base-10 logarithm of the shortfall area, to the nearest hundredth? 2.28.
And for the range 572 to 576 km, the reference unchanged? 2.19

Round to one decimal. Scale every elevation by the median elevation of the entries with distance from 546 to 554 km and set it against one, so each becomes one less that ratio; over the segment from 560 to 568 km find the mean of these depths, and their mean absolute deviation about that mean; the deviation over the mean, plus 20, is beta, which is 20.5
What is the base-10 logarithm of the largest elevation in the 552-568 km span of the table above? 2.48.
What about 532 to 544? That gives 2.50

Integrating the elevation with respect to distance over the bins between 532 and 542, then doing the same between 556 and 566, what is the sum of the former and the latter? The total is 5997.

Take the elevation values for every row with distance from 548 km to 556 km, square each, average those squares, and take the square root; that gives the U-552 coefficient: 298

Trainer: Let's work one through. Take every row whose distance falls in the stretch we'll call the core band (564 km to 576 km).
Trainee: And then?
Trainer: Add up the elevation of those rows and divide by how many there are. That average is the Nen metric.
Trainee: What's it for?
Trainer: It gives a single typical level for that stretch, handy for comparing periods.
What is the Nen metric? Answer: 277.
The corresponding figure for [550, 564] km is 297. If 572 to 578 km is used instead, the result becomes 268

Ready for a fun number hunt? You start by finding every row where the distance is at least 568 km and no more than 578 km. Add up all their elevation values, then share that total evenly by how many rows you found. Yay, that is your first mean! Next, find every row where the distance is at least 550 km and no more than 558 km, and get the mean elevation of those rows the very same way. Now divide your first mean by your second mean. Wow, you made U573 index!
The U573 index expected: 0.91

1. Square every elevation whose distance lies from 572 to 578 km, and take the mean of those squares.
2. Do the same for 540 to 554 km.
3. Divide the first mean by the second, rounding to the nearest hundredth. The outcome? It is 0.78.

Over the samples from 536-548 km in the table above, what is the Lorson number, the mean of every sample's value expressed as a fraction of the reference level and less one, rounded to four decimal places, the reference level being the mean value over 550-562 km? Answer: 0.0310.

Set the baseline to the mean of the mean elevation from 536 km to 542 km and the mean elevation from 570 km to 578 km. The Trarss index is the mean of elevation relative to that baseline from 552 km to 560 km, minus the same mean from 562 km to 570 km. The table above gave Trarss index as 14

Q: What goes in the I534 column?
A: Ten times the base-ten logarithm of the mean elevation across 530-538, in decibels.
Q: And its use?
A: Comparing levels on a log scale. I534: 24.8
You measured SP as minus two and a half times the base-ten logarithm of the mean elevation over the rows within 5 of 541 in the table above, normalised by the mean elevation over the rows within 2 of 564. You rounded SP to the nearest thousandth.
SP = -0.072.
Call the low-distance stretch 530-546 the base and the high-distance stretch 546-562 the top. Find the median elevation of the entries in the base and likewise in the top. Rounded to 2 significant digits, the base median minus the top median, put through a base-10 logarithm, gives 0.92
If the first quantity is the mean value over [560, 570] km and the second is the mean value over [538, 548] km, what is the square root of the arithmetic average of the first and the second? 17.2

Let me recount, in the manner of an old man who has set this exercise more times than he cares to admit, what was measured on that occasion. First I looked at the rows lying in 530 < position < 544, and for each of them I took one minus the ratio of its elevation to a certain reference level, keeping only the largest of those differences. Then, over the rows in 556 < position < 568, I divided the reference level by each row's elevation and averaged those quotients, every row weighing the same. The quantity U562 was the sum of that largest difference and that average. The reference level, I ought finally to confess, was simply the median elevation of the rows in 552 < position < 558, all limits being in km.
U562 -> 1.02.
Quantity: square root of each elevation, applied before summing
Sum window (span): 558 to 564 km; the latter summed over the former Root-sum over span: 51.5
